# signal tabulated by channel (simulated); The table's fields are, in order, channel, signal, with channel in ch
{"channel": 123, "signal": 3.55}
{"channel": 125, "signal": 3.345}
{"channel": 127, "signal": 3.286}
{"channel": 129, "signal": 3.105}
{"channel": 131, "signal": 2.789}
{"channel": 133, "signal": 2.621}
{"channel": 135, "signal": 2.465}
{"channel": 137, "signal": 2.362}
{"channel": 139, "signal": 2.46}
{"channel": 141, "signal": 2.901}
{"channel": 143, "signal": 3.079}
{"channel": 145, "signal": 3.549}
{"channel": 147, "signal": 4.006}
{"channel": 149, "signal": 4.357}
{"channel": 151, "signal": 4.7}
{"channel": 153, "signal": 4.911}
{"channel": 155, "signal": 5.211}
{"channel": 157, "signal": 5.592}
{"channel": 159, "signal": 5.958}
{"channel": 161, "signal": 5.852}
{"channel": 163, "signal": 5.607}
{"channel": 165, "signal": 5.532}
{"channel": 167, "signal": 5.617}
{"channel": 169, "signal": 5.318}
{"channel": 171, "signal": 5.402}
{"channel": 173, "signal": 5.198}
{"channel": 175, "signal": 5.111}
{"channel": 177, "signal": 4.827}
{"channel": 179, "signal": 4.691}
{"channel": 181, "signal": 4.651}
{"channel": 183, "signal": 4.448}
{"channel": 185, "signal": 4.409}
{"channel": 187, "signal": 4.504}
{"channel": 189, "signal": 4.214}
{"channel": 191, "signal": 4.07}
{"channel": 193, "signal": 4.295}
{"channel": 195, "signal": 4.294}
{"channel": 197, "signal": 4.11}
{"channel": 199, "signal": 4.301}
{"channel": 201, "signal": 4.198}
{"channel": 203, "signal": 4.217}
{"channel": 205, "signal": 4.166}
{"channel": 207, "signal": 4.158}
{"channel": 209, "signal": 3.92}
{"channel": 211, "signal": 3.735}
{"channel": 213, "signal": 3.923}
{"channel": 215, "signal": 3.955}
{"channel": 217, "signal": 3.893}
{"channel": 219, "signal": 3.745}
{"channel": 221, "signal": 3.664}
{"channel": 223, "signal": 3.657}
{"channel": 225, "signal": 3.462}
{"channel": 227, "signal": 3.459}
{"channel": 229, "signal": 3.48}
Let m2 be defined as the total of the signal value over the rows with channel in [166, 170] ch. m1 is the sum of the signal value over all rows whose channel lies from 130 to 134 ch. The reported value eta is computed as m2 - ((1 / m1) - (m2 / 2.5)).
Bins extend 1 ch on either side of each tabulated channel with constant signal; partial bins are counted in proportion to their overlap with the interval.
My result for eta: 15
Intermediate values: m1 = 5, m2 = 11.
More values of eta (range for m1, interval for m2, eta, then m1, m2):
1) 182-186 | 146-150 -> 12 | 9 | 8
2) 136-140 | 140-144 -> 8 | 5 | 6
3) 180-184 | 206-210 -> 11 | 9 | 8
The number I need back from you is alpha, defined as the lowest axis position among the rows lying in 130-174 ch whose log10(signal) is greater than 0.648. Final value 151 ch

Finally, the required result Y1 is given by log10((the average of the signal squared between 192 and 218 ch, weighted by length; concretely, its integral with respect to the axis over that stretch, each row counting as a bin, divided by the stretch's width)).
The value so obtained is 1.22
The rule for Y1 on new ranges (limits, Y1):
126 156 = 1.11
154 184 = 1.45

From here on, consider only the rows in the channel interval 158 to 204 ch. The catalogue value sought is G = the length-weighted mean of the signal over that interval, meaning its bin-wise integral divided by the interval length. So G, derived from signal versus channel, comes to 4.8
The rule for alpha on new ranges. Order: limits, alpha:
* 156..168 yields 157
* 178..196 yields 179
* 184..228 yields 187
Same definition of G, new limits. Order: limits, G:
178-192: 4.4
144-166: 5.0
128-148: 2.9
